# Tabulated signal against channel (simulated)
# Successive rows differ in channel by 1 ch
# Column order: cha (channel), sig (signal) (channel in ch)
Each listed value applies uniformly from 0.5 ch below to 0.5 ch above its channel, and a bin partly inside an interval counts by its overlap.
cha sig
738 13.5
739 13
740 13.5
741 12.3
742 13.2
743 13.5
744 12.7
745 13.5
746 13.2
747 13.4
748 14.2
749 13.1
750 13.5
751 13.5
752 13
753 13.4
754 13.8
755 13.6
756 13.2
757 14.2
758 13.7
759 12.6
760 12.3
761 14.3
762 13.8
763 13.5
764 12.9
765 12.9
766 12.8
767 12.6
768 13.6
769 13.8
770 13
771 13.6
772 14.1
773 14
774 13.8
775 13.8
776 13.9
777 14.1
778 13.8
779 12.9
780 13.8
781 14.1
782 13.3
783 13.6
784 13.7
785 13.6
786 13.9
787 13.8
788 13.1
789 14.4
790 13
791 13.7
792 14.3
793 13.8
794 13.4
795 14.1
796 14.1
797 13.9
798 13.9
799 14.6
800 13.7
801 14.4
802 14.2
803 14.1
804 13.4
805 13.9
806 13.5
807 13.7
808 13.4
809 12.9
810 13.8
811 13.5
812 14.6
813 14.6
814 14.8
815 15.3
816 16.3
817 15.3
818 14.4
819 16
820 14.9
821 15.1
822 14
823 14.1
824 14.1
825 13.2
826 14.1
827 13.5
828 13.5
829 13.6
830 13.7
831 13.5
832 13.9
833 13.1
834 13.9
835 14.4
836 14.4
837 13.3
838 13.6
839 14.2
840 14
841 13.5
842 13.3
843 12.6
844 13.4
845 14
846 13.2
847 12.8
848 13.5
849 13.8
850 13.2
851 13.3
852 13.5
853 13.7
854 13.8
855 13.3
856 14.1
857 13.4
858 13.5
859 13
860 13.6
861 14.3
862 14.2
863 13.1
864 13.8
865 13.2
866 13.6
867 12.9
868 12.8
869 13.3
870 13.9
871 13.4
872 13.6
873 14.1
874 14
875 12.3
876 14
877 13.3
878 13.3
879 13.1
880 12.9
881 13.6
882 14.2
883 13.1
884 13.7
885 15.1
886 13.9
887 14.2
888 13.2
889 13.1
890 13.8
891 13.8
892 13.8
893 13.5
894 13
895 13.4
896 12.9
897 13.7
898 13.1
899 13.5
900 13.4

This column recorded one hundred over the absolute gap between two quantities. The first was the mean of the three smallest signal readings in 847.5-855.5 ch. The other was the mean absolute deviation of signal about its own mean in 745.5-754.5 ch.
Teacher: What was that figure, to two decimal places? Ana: 7.69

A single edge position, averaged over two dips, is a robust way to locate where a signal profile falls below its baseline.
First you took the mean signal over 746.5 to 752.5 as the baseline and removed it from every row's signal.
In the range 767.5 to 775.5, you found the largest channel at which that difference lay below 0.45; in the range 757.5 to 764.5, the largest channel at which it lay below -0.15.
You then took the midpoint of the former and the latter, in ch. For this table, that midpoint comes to 769.5 ch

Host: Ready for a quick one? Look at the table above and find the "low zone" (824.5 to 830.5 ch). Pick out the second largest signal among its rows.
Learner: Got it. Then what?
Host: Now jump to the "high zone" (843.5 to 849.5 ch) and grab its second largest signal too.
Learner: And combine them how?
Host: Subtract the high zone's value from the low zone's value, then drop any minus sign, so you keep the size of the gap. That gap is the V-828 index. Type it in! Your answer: 0.10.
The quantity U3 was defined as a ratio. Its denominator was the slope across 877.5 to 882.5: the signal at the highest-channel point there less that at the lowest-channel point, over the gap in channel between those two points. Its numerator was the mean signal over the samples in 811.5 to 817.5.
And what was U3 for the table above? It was 67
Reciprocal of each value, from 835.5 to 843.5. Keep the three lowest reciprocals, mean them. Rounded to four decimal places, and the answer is 0.0704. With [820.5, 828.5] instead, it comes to 0.0694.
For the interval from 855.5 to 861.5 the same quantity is 0.0715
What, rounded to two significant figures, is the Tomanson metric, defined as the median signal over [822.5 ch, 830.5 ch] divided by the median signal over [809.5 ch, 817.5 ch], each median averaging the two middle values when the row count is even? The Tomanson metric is 0.93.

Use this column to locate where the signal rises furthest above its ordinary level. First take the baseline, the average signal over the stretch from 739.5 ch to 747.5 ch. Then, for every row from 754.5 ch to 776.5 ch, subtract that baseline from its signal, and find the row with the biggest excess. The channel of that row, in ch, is 761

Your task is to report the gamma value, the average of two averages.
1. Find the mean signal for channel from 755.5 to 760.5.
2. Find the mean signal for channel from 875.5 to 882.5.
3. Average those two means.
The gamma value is 13.3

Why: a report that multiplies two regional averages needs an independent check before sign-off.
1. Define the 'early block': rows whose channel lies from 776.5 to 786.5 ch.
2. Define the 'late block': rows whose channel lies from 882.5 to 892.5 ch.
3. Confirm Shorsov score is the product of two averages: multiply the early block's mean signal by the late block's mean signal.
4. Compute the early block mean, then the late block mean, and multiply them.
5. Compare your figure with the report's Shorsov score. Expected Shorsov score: 188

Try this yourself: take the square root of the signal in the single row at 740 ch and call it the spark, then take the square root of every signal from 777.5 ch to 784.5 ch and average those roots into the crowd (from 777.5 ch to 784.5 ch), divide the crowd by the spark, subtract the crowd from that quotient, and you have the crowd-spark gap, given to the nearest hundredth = -2.68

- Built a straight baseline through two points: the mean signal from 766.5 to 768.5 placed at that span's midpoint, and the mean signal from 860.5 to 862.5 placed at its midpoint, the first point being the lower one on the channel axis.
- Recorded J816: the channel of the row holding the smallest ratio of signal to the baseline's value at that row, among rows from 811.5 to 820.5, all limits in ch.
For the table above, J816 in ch 818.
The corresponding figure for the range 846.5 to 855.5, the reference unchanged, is 847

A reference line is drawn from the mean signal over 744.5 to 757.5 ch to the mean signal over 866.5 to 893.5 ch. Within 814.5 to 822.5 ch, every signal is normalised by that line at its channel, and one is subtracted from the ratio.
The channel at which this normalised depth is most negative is 822 ch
